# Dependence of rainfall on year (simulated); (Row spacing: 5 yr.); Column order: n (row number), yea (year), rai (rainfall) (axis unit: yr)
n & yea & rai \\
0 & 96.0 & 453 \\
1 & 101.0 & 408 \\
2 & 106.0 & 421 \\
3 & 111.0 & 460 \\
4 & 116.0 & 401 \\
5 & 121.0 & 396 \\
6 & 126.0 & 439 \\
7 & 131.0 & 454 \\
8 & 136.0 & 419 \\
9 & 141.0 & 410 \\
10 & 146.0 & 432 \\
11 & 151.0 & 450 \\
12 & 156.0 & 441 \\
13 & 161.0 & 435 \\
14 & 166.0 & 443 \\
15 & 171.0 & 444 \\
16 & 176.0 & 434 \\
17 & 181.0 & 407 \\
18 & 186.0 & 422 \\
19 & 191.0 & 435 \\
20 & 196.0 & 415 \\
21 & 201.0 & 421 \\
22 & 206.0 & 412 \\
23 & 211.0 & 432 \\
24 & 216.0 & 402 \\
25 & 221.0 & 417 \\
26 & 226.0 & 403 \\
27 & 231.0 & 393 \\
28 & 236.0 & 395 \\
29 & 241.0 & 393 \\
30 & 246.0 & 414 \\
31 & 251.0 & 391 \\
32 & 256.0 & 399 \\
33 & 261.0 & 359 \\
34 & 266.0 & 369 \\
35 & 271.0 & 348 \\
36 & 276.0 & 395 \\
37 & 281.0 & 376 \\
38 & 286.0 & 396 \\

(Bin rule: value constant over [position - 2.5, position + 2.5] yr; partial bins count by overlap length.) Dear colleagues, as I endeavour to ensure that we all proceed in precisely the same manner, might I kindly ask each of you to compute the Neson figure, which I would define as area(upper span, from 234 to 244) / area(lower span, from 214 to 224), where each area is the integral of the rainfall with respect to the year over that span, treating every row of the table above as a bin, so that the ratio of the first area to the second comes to 0.96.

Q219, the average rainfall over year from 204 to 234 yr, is 410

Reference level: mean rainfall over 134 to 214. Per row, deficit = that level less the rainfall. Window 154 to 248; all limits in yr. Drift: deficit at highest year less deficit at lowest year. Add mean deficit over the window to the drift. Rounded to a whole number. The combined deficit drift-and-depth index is 36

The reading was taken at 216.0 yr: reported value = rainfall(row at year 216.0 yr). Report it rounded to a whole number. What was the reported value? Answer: 402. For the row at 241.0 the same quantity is 393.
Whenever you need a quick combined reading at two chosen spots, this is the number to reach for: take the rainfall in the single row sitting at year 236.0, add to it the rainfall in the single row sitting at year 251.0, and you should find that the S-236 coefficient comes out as 786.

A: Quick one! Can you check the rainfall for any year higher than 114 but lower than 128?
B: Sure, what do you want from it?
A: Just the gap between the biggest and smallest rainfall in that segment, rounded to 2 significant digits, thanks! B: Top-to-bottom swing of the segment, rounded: 43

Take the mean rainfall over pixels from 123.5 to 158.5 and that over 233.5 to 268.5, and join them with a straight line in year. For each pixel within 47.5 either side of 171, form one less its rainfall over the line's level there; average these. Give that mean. -0.02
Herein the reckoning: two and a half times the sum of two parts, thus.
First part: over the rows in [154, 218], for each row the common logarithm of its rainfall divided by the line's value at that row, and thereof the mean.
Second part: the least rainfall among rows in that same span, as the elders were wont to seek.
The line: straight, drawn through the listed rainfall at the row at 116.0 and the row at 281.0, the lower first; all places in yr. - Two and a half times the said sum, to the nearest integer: 1005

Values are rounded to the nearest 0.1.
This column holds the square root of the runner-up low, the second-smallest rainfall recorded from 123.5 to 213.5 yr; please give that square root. 20.2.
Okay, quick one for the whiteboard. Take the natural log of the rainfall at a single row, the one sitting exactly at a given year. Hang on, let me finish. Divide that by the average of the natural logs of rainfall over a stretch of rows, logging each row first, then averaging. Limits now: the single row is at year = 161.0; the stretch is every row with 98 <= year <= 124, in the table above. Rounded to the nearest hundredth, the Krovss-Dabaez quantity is 1.01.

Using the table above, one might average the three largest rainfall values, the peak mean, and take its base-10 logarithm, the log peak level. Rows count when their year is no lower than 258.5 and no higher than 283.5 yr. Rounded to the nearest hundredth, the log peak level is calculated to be 2.58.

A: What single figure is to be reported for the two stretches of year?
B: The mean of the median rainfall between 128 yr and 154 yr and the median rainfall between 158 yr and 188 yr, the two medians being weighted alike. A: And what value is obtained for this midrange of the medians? 433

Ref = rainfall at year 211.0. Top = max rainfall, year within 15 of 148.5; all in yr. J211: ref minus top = -18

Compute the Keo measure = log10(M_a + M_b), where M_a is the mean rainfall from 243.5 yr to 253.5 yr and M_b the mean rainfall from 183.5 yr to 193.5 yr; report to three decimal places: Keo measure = 2.920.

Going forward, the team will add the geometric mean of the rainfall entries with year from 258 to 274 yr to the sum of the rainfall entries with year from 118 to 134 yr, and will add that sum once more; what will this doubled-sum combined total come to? 2937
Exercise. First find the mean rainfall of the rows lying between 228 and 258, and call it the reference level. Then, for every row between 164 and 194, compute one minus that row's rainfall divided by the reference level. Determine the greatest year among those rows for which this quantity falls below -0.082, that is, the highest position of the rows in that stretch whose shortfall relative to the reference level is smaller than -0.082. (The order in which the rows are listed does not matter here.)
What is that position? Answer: 191.0 yr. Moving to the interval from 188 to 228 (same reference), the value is 211.0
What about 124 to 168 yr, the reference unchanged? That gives 166.0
